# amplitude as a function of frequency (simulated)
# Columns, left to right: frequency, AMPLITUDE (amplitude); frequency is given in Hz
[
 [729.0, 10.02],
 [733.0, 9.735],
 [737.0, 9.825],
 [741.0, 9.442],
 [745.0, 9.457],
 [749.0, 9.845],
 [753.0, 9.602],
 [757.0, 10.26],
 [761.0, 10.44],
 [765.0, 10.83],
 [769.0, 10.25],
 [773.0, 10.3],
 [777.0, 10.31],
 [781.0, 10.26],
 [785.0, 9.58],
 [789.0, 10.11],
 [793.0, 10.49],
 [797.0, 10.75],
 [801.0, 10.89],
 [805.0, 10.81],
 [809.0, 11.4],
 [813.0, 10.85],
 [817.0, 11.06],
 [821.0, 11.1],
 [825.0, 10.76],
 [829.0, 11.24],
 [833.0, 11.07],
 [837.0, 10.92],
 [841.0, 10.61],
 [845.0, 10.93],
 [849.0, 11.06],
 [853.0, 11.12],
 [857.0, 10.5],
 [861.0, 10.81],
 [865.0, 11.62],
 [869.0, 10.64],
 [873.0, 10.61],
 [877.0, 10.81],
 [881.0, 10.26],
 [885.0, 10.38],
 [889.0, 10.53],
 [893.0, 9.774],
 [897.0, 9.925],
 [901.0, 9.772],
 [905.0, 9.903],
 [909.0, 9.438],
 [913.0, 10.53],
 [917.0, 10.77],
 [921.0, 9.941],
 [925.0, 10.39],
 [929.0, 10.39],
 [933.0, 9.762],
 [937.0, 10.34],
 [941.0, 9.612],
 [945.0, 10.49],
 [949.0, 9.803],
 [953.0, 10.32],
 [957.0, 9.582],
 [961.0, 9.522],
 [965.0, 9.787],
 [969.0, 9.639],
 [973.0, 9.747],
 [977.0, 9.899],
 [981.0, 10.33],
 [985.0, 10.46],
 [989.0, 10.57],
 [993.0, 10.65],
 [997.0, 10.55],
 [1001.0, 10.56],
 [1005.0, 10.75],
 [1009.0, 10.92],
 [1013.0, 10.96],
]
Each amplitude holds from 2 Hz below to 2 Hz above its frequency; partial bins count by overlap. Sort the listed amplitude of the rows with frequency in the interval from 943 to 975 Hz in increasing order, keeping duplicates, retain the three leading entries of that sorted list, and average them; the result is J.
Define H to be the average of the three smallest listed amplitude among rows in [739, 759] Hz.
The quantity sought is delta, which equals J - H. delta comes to 0.08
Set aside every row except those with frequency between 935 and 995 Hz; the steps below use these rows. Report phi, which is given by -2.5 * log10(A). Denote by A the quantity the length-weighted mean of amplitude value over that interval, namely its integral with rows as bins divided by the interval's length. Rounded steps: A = 10.1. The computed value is -2.51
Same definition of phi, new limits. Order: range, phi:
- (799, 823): -2.61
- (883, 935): -2.51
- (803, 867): -2.60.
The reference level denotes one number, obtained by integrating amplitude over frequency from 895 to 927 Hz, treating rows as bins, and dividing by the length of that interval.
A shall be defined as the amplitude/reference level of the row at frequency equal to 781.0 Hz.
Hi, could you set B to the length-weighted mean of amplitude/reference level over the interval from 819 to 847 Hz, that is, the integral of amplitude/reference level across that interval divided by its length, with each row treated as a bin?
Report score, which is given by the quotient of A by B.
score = 0.94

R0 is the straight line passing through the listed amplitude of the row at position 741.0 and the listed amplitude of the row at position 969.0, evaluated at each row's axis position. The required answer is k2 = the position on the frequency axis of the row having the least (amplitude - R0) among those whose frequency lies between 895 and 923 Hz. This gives 909.0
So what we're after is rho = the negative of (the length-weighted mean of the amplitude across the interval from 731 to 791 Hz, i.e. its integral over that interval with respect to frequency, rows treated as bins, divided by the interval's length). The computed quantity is -10.0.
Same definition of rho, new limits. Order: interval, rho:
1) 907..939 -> -10.2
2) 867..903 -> -10.3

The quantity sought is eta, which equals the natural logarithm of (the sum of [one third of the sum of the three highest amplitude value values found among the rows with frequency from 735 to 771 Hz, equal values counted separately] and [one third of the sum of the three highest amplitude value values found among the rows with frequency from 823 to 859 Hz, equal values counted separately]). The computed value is 3.08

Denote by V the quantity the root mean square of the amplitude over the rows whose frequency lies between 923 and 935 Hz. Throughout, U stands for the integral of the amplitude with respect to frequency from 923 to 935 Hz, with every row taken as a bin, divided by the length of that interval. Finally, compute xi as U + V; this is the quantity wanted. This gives 20.4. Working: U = 10.2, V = 10.2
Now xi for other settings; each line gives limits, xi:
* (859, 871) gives 22.1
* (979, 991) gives 20.9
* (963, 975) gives 19.4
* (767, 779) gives 20.6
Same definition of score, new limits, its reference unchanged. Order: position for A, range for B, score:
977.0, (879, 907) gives 0.98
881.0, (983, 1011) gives 0.96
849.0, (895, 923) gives 1.10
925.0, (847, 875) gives 0.95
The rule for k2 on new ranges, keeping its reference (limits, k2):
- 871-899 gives 893.0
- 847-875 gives 857.0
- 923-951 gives 941.0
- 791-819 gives 793.0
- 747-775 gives 753.0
